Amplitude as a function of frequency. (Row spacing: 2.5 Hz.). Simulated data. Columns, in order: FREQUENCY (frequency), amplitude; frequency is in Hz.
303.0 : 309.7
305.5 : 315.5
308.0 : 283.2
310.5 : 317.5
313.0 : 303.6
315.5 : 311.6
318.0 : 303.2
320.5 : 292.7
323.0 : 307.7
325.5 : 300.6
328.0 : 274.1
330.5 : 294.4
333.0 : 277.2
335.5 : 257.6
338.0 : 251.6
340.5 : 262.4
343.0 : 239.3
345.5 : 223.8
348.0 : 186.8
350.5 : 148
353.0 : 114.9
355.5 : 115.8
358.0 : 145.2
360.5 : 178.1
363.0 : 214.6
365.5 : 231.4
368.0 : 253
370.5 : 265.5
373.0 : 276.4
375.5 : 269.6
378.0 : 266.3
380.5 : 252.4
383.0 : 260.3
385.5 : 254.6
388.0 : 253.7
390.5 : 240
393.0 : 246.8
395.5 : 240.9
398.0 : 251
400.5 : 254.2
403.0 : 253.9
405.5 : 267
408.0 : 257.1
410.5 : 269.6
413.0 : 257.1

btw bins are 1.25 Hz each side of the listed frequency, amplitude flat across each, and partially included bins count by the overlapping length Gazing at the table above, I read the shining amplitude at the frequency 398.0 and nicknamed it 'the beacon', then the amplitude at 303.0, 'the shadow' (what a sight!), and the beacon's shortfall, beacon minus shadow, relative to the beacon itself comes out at -0.23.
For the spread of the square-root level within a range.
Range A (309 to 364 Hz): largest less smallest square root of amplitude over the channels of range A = 7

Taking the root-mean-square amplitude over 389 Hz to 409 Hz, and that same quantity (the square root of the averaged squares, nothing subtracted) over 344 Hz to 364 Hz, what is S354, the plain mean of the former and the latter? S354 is 211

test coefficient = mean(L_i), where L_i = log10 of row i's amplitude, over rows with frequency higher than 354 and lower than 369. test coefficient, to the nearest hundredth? 2.26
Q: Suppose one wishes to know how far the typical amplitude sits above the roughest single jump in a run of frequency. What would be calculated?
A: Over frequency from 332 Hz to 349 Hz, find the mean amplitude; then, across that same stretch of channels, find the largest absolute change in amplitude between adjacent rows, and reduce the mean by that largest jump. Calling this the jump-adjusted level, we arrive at 206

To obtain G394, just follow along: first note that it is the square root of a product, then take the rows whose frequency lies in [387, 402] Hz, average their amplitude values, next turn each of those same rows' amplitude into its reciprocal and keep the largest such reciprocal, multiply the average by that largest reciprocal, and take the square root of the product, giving 1.02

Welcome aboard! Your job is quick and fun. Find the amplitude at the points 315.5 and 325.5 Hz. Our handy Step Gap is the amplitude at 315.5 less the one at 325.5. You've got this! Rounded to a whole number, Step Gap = 11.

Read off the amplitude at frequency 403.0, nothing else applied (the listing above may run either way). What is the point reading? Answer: 253.9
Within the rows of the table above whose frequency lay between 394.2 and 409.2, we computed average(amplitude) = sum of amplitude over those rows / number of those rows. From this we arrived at 254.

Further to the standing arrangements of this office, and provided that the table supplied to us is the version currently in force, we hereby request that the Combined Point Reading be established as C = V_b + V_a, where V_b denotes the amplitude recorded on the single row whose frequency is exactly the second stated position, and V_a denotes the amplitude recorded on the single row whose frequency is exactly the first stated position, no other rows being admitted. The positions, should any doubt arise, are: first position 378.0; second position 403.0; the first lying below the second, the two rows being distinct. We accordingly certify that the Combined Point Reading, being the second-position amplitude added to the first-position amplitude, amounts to 520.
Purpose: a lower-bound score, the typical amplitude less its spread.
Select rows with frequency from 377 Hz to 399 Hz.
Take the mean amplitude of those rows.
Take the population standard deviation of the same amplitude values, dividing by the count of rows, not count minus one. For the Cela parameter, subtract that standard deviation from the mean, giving 244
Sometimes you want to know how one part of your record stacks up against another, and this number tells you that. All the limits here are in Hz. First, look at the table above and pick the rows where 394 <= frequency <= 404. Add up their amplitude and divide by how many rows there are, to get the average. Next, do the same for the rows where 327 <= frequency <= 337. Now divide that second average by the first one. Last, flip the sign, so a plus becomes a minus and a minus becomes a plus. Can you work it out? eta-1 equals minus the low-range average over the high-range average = -1.10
